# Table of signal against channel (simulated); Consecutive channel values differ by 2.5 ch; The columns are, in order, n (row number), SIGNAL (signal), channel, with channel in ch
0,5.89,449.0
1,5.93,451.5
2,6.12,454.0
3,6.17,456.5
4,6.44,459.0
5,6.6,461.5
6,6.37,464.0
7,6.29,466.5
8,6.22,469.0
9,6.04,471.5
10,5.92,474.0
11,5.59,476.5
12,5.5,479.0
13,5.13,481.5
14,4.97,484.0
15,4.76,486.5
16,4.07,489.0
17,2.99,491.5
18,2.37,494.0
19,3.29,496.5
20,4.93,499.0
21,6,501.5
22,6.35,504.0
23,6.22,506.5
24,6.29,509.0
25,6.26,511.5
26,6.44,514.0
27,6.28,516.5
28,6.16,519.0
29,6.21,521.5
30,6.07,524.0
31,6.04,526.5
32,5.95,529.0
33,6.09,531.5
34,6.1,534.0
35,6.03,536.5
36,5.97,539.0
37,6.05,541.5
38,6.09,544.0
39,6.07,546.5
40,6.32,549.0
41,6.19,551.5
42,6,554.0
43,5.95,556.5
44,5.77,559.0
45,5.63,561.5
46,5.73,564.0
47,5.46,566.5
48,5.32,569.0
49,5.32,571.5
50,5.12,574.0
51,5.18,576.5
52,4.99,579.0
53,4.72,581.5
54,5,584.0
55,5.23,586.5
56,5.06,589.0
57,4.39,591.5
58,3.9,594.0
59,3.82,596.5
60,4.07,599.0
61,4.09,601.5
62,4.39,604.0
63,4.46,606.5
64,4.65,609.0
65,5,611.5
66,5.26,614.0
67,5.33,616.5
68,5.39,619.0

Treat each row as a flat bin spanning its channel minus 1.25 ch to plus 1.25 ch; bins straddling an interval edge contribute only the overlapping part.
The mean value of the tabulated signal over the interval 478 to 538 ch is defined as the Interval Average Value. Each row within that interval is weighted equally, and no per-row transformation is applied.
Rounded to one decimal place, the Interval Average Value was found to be 5.4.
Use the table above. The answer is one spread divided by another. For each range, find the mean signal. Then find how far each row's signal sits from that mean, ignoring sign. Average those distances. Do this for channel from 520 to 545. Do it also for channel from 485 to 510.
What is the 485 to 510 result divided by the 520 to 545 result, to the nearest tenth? 23.8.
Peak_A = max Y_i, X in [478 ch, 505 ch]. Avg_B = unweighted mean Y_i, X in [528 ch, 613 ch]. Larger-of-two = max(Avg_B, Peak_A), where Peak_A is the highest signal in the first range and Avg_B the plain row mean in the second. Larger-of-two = 6.35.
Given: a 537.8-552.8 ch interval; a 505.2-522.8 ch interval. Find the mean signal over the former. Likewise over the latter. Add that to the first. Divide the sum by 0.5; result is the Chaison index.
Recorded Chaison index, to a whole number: 25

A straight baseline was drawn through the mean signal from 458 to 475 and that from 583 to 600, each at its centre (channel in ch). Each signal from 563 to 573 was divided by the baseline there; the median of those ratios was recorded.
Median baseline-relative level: 1.12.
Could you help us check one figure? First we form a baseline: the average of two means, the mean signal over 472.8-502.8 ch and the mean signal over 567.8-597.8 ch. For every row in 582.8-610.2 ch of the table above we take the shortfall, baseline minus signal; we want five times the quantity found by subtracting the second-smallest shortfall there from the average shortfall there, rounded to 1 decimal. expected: 3.0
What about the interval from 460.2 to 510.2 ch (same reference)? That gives 5.4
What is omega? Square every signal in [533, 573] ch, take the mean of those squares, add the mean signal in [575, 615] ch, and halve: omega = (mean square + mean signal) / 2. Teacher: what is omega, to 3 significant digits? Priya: 19.6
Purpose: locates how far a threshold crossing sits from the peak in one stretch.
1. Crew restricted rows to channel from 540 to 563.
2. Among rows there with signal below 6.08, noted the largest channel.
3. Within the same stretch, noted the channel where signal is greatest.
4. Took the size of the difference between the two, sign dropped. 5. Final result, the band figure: 12.5 ch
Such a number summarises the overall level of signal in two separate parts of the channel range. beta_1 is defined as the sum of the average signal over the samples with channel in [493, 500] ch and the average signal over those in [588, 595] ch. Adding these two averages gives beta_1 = 8.0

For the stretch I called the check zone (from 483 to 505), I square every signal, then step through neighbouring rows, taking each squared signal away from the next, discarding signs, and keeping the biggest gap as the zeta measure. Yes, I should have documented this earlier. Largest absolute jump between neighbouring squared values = 13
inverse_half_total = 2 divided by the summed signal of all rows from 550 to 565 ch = 0.057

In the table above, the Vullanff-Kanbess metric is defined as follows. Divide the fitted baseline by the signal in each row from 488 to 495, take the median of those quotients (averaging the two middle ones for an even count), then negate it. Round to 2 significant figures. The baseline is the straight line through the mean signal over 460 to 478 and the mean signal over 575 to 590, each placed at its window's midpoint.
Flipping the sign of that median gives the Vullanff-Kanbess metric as -2.0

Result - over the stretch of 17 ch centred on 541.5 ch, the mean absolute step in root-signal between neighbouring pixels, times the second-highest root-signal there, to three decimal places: 0.043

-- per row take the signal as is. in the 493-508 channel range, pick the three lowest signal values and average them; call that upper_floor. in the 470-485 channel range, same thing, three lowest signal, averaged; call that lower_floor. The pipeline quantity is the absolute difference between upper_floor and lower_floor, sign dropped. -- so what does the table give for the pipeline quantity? 1.7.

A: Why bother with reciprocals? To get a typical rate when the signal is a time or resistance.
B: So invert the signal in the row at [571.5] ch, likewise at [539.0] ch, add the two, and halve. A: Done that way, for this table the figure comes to 0.18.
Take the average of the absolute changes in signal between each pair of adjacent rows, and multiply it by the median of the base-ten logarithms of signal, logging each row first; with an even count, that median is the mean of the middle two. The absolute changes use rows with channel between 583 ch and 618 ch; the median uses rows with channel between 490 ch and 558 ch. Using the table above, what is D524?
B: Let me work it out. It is 0.190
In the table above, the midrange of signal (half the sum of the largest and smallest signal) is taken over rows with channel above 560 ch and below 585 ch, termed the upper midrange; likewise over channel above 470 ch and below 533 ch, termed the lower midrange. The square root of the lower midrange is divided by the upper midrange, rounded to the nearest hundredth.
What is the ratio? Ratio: 0.40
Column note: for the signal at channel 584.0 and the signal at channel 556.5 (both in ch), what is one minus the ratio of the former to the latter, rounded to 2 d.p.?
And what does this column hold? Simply 0.16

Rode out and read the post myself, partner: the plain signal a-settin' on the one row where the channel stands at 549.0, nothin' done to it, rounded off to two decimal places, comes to 6.32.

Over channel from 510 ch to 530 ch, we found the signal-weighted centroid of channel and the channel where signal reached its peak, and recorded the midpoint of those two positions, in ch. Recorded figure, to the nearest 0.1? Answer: 517.1 ch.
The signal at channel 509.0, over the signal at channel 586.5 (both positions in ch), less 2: -0.80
